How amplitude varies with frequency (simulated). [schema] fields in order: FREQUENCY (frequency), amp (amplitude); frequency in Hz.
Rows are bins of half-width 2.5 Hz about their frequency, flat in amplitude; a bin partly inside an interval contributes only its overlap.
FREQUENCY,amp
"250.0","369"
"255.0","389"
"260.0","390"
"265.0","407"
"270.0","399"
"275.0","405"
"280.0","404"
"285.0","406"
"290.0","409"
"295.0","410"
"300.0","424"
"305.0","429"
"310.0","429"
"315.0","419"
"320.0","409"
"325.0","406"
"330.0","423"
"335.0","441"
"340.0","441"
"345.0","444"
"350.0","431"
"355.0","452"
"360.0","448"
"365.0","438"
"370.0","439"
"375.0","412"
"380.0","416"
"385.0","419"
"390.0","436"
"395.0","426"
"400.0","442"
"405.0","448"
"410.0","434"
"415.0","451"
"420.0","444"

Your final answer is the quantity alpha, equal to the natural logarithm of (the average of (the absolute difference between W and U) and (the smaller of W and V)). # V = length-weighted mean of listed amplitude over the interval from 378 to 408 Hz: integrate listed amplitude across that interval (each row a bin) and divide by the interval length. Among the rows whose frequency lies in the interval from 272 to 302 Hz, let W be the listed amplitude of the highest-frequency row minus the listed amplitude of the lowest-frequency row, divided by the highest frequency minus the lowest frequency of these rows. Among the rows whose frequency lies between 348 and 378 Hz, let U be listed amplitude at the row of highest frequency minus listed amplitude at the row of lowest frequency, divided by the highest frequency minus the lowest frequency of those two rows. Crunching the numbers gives 0.1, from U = -0.8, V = 431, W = 0.76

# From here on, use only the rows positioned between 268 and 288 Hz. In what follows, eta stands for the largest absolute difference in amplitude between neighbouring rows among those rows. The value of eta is 6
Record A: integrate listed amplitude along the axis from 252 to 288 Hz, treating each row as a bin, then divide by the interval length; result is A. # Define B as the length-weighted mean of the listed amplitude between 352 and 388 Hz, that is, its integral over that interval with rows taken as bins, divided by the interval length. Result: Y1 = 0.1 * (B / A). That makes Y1 0.108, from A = 400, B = 432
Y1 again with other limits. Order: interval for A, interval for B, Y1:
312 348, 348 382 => 0.102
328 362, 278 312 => 0.094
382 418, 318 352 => 0.098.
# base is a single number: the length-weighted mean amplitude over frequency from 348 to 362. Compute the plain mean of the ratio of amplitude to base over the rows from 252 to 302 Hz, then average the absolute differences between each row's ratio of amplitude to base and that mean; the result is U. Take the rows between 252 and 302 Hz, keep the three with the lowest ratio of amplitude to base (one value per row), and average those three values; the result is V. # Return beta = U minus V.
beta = -0.869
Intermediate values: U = 0.016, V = 0.884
